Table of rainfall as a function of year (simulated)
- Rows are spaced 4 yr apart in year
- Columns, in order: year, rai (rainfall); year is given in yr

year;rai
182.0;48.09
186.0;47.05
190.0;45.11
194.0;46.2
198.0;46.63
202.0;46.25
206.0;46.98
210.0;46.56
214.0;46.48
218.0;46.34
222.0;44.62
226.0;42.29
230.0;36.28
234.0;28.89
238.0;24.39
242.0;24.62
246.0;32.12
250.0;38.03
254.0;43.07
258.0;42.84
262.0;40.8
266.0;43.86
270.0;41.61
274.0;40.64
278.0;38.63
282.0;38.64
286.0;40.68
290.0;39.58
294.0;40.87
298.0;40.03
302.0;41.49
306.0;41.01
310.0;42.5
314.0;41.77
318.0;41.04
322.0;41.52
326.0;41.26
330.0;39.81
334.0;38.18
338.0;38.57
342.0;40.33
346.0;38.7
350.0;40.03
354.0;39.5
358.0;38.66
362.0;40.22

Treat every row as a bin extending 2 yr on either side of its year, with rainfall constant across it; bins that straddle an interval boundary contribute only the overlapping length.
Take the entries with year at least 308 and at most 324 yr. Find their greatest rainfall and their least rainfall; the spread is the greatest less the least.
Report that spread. 1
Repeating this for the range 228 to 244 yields 12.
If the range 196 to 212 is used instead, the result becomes 1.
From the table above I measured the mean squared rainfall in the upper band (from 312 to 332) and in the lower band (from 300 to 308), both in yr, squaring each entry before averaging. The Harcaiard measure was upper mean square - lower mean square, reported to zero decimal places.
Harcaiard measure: -14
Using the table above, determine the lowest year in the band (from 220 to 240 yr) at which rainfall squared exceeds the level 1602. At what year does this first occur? 222.0 yr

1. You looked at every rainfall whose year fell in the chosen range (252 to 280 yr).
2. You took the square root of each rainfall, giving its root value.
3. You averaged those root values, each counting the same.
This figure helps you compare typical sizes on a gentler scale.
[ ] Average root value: 6.45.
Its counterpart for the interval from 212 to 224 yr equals 6.77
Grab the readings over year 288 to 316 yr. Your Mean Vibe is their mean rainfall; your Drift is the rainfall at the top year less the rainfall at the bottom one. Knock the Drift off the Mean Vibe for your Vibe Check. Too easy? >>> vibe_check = 39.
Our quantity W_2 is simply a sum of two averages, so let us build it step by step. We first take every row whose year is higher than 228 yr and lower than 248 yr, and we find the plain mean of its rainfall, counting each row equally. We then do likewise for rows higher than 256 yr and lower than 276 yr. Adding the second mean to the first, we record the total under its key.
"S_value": 71.2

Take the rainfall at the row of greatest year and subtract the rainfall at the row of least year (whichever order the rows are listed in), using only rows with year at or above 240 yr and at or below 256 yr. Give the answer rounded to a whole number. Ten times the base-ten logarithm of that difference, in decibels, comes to 13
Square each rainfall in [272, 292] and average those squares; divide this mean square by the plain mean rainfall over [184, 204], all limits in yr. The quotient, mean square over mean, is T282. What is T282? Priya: 34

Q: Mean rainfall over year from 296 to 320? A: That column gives 41.3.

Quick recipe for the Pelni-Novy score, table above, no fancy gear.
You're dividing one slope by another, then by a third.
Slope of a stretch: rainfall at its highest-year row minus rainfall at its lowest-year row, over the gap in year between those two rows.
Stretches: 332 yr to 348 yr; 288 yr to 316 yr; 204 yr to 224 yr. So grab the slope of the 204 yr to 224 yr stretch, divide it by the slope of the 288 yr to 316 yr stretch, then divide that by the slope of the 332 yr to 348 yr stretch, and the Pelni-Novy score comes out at -37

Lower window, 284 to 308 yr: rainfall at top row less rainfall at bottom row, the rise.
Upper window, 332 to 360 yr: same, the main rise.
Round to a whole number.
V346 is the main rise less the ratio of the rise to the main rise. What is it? 0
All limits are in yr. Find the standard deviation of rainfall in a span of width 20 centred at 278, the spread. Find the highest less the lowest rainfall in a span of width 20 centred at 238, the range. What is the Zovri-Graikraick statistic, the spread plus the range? 13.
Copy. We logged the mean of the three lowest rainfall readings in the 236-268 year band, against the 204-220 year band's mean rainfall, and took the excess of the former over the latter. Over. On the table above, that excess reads -19.5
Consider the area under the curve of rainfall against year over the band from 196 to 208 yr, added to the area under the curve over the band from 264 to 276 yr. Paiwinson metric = 1064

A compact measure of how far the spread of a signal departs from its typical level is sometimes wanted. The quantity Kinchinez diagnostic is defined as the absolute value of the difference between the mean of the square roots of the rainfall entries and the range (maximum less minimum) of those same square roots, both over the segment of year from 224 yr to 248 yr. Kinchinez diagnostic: 4.01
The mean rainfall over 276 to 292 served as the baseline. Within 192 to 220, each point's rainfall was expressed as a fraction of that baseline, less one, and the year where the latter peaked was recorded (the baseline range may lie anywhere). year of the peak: 206.0 yr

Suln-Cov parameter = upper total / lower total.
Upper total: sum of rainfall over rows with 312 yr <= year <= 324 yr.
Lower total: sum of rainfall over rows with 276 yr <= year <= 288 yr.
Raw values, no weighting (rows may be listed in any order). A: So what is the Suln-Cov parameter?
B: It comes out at 1.05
